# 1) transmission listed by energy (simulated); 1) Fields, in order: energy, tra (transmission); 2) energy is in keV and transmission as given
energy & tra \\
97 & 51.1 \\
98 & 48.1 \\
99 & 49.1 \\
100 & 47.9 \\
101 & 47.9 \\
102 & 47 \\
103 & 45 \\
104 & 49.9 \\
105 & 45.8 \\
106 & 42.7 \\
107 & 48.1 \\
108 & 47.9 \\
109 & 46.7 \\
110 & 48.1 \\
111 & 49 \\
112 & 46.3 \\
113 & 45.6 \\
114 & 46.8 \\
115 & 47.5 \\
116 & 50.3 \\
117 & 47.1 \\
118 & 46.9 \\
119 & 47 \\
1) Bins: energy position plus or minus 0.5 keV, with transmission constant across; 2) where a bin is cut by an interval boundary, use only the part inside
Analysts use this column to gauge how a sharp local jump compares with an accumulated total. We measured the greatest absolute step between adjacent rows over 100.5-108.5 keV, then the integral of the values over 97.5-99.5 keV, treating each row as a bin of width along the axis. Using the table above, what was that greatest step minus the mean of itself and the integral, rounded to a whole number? -46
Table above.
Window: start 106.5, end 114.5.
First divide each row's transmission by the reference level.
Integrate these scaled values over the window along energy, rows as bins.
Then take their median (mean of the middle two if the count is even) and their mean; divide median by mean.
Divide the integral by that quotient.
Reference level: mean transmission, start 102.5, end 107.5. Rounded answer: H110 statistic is 8.2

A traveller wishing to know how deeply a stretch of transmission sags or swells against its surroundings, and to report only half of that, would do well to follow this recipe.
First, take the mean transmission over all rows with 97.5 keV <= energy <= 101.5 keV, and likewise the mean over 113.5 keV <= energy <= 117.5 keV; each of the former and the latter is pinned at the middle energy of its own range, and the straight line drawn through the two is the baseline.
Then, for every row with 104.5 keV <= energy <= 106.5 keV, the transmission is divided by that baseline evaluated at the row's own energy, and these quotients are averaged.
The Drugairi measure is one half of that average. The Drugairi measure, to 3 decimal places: 0.460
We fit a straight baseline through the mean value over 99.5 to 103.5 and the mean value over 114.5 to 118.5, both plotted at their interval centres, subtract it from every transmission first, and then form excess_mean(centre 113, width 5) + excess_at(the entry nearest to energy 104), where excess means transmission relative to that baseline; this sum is 2.1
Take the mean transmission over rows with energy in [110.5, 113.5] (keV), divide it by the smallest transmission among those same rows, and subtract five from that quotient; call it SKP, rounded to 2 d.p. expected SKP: -3.97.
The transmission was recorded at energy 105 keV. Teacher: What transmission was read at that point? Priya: 45.8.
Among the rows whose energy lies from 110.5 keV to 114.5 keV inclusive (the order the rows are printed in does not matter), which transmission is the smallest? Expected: 45.6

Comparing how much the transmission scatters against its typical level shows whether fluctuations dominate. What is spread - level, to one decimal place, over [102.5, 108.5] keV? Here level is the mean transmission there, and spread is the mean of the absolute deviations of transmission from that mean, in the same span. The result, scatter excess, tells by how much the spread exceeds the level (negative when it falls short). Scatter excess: -44.5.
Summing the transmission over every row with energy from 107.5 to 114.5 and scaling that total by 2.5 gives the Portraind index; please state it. 826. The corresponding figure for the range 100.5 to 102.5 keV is 237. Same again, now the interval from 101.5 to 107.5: 696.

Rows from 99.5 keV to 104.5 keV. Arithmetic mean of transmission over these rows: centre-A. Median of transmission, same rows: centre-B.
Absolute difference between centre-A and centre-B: 0.36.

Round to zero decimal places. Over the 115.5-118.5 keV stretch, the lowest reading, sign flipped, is -47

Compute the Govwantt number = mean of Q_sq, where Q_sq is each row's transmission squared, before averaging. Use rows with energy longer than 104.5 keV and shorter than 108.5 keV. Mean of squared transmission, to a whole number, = 2132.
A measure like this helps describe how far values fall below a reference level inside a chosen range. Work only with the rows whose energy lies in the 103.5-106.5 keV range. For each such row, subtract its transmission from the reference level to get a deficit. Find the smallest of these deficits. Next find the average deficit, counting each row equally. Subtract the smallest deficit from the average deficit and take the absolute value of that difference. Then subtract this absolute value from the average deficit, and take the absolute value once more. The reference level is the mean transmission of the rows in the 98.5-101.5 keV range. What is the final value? 1.6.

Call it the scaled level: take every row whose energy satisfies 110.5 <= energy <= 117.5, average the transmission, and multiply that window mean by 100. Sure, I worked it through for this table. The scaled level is 4751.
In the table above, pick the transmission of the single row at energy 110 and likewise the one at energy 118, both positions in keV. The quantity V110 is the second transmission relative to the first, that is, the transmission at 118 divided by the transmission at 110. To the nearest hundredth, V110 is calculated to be 0.98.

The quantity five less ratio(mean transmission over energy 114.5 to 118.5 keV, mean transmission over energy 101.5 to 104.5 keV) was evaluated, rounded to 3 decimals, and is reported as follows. 3.986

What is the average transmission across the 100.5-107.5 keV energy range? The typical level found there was 46.6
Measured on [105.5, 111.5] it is 47.1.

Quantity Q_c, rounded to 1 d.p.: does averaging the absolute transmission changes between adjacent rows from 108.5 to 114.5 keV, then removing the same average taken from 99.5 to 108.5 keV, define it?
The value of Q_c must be -1.2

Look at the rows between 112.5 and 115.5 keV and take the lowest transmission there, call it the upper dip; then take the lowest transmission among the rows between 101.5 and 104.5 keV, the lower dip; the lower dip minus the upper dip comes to -0.6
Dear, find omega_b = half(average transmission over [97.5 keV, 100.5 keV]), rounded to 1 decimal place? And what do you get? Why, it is 24.2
